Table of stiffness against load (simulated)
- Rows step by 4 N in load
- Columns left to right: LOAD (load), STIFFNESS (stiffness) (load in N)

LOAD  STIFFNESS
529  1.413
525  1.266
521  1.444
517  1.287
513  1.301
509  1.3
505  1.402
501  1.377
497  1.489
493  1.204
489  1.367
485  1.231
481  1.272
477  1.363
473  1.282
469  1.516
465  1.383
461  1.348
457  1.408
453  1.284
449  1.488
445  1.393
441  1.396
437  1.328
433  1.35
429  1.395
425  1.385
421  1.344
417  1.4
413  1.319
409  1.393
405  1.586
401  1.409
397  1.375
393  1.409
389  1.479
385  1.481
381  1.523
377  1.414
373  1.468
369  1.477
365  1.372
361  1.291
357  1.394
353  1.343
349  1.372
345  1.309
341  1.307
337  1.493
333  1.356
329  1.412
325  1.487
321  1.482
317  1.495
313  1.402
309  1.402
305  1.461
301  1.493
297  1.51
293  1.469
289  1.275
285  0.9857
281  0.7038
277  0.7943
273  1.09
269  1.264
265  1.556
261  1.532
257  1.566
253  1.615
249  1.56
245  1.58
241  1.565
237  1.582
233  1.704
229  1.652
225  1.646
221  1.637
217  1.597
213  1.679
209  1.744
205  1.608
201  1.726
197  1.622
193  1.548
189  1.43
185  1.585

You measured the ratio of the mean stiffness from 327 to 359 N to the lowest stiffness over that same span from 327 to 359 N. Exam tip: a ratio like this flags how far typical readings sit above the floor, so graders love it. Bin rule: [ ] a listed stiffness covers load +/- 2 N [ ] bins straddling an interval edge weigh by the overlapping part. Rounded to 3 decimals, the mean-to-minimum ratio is 1.051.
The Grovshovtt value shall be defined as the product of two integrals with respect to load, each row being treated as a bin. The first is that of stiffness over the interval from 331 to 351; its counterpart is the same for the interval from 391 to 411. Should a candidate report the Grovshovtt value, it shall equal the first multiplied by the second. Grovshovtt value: 785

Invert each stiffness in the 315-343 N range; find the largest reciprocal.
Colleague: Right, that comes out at 0.765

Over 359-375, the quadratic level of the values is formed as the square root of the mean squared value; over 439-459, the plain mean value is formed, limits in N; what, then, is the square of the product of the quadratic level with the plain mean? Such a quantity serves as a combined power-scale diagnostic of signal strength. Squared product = 3.8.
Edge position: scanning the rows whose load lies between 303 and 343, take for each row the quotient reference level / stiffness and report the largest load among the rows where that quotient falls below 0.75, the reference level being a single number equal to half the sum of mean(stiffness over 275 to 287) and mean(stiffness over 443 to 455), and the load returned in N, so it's 337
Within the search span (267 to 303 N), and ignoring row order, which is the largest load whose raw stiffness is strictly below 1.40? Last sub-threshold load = 289 N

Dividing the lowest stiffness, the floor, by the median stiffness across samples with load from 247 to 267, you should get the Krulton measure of 0.98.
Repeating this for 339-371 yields 0.95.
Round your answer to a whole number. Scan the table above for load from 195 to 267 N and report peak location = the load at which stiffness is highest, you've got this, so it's 209 N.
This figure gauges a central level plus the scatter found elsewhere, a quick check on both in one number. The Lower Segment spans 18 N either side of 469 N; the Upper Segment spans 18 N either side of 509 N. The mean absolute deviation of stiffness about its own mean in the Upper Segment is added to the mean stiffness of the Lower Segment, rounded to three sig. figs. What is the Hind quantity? 1.42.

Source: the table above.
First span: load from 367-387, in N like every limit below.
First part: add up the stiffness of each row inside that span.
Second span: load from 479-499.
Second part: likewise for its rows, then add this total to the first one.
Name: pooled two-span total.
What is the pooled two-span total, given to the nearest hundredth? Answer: 13.93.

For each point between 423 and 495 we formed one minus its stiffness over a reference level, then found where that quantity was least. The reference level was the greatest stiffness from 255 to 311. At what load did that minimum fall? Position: 469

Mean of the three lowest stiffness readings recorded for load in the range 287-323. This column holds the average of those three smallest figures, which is 1.36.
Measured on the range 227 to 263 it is 1.55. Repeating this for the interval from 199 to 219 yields 1.63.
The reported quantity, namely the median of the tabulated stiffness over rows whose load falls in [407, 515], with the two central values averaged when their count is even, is 1.37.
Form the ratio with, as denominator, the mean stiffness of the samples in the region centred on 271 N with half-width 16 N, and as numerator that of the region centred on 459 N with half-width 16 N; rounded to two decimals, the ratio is 1.17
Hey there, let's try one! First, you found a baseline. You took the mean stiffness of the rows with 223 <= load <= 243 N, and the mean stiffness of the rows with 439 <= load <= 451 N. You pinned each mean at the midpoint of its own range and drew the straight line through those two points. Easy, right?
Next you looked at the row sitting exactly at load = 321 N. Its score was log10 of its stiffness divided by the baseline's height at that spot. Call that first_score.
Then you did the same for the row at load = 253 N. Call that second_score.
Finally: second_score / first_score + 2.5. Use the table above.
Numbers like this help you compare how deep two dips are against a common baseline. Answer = 2.4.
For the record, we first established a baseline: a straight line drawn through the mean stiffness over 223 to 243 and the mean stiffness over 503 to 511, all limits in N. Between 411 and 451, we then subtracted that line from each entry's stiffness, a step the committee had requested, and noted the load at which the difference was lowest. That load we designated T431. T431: 413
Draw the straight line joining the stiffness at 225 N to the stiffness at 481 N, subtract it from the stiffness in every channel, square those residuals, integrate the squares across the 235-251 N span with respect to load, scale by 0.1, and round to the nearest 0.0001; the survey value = 0.0038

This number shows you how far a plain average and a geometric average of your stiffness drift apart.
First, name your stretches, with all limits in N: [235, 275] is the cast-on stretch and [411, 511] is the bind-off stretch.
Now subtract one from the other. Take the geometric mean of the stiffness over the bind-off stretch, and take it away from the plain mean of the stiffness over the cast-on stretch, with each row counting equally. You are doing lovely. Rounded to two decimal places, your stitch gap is 0.13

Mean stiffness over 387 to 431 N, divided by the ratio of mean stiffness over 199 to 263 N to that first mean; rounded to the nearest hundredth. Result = 1.22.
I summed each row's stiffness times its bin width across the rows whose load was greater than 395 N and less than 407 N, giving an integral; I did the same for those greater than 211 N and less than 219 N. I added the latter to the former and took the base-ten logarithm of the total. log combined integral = 1.49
